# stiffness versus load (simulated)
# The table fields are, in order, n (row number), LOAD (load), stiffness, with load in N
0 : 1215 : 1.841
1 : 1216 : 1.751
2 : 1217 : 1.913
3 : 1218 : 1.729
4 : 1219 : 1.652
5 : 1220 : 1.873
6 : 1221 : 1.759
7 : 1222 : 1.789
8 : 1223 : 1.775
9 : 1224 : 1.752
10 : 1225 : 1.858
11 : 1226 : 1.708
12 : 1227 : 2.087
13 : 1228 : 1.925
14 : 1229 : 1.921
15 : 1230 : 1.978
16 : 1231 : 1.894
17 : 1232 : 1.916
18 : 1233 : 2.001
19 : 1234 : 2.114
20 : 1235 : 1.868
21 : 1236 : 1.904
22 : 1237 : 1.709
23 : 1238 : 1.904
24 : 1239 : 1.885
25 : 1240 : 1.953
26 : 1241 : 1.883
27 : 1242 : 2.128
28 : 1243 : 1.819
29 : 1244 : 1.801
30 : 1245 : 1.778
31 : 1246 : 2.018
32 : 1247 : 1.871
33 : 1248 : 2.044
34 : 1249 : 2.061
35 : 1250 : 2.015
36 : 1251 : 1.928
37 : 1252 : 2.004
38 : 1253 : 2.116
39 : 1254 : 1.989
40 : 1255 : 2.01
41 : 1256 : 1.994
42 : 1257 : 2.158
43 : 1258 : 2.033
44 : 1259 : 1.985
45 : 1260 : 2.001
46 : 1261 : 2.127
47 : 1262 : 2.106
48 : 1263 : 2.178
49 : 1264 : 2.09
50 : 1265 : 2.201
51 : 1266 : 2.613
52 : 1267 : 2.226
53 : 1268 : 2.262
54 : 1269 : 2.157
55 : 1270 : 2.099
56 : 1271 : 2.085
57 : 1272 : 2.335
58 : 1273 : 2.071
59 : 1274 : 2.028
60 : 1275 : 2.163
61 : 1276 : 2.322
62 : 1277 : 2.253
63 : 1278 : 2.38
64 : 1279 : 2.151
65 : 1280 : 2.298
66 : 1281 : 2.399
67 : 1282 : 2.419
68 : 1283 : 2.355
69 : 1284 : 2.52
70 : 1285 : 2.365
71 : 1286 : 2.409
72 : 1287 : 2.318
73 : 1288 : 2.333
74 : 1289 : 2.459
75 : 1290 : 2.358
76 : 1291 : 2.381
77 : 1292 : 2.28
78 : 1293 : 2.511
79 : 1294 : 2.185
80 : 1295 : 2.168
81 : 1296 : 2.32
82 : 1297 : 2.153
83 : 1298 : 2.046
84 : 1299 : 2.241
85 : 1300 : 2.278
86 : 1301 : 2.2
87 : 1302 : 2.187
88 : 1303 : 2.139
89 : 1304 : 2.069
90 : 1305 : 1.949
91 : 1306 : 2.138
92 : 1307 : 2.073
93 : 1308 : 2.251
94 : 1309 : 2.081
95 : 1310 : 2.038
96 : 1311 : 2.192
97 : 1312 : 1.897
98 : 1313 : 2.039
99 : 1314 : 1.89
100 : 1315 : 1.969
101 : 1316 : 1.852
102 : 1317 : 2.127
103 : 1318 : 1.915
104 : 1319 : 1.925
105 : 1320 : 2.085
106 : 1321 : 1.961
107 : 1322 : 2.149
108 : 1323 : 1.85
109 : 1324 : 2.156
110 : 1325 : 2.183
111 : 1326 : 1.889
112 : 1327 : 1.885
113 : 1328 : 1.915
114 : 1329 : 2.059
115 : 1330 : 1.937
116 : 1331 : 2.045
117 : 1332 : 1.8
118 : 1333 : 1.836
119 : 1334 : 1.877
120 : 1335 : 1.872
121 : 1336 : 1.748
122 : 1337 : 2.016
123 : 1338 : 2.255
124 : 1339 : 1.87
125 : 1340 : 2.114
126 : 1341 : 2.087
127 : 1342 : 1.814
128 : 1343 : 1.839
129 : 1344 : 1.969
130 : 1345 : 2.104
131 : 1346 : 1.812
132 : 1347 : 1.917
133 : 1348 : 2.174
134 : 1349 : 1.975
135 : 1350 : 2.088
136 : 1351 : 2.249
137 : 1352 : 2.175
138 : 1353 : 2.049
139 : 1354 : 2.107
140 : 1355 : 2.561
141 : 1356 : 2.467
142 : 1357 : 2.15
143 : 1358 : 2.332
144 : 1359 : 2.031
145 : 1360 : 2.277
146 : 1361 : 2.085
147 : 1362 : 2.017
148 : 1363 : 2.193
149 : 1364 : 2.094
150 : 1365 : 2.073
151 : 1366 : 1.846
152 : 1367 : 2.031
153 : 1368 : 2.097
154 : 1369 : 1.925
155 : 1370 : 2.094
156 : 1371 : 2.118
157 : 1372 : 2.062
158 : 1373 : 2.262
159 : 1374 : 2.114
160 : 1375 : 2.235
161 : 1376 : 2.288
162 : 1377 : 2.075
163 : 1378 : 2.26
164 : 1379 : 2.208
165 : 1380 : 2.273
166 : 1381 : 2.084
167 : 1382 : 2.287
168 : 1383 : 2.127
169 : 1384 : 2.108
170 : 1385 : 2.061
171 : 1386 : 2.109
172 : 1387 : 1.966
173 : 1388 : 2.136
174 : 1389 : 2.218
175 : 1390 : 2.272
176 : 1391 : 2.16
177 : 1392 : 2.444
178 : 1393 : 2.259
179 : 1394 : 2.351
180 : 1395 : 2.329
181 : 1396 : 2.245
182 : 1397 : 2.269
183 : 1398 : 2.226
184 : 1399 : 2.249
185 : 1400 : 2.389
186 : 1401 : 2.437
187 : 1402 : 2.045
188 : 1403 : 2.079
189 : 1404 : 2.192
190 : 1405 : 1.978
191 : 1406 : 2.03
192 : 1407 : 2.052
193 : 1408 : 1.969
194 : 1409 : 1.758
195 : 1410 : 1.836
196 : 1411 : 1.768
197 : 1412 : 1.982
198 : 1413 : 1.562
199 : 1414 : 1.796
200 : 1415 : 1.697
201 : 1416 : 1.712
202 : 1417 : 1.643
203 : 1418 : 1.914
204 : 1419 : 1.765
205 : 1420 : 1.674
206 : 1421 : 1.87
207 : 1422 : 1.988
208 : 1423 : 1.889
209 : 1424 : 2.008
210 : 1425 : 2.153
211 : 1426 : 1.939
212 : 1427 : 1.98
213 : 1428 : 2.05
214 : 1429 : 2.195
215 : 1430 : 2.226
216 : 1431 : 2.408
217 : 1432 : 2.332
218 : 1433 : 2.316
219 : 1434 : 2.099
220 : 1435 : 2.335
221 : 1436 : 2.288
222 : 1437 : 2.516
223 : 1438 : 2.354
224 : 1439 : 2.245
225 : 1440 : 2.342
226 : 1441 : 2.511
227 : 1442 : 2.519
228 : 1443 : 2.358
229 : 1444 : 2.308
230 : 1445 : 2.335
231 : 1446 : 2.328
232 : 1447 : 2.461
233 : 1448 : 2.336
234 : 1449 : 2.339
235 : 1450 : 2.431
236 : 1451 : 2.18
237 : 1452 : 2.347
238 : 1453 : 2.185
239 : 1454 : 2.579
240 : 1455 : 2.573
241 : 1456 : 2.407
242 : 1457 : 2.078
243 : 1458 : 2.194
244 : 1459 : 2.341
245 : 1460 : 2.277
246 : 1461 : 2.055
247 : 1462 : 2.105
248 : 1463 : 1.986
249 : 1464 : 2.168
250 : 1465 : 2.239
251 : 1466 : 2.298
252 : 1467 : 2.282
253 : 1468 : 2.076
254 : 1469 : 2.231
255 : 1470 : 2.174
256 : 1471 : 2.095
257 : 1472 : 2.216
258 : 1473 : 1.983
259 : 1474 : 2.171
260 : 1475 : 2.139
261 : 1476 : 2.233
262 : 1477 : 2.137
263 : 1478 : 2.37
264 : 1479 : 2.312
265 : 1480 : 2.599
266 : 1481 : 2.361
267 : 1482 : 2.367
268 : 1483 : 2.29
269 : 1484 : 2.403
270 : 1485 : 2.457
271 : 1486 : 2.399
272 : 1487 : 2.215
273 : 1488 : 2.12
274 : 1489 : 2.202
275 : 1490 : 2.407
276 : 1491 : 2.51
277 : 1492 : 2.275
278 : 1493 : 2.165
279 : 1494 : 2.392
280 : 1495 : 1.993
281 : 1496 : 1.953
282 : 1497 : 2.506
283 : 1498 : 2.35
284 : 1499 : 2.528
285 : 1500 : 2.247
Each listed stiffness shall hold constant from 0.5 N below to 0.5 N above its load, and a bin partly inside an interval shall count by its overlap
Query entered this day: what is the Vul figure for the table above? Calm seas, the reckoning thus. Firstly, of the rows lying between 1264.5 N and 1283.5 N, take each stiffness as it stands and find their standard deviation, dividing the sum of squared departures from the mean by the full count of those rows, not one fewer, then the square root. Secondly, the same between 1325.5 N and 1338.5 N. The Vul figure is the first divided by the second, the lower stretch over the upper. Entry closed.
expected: 1.1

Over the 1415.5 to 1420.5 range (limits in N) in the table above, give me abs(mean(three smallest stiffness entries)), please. 1.68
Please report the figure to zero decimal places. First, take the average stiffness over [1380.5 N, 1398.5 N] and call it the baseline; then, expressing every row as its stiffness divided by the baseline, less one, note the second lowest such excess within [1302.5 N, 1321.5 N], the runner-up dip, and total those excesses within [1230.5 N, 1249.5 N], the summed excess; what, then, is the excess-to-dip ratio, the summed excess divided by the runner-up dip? 17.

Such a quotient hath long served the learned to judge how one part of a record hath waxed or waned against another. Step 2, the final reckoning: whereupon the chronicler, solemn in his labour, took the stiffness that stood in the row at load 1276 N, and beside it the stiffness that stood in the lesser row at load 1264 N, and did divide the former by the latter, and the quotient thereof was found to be 1.11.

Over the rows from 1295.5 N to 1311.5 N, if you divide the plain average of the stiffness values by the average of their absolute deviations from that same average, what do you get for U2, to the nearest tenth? 26.7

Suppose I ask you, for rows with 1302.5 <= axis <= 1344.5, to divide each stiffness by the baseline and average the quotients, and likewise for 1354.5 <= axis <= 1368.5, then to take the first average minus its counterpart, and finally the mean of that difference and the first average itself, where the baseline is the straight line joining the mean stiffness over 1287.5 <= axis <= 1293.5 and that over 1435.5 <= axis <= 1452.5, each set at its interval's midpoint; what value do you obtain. 0.38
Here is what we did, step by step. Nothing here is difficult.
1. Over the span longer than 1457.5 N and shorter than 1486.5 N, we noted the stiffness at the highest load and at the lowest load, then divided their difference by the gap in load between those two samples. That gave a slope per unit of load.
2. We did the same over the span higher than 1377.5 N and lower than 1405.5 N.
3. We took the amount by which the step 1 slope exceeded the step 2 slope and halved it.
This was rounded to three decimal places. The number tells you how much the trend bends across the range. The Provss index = 0.009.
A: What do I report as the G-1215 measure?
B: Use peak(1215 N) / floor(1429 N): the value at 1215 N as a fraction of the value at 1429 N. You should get 0.84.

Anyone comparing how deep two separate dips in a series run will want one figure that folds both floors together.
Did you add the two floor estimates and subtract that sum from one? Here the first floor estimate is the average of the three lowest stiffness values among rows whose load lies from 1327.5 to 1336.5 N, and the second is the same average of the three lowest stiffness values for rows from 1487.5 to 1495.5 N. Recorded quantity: -2.89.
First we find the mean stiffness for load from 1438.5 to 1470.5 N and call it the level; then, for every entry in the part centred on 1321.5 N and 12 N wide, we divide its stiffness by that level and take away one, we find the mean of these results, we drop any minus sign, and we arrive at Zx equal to 0.13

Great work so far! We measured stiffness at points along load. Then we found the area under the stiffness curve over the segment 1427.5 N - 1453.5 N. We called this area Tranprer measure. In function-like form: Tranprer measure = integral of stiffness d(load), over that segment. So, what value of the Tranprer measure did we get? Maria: 60.3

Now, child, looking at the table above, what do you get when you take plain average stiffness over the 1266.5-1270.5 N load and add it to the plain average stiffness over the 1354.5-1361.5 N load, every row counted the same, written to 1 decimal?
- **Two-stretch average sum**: 4.5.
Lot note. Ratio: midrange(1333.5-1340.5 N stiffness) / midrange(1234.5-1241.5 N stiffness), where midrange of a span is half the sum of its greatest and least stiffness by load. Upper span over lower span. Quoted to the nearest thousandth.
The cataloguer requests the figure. 1.093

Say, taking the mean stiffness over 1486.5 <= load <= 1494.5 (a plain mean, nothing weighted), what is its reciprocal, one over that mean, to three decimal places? 0.437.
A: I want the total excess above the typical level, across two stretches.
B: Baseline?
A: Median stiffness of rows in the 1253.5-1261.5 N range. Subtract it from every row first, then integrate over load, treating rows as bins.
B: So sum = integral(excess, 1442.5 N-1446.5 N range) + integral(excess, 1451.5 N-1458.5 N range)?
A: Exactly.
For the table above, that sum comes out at 3.6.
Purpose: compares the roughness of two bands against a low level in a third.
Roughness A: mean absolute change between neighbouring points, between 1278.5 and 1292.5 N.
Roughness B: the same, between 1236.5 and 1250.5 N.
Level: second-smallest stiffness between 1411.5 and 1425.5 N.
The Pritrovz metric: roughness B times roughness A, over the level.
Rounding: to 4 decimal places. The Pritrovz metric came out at 0.0065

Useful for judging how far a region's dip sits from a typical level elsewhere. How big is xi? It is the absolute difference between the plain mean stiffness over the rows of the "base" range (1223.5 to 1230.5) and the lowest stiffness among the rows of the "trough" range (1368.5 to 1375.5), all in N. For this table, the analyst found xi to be 0.04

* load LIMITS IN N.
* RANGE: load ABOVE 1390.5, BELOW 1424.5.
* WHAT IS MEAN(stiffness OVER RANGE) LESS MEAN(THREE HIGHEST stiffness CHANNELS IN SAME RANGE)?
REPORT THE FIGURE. -0.41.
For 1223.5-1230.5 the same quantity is -0.11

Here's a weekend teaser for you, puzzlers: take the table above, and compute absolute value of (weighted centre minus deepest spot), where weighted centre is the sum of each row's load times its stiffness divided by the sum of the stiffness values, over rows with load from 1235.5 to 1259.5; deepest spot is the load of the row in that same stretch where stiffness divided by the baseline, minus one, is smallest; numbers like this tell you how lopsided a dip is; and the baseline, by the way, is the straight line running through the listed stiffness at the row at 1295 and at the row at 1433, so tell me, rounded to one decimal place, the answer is 10.7 N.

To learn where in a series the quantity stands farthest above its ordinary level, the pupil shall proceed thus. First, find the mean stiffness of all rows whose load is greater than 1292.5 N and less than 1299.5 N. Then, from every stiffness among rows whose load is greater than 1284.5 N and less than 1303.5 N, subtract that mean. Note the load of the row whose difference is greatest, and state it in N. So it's 1293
